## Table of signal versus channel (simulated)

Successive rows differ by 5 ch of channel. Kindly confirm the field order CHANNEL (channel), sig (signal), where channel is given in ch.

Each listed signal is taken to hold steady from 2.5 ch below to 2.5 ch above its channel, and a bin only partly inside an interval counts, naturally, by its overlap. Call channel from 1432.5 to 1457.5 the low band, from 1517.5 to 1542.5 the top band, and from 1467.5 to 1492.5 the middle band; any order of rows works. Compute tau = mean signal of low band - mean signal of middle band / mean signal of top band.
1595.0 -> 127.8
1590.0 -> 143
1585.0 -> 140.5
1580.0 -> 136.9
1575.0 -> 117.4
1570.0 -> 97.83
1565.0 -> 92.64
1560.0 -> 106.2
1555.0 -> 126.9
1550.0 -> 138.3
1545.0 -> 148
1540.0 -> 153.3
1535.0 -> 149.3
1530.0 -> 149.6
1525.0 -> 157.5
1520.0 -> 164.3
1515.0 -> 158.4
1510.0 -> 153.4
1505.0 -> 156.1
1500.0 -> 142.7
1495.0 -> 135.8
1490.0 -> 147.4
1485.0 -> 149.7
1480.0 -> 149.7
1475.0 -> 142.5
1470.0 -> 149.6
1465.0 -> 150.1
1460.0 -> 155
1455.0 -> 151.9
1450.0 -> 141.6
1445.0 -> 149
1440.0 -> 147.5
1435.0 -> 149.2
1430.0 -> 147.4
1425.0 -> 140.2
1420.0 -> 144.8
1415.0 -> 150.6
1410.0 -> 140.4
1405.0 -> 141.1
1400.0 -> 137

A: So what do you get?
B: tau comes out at 147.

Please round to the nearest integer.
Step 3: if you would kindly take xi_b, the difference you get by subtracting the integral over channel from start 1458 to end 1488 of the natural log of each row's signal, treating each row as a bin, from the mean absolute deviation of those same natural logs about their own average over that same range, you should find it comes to -150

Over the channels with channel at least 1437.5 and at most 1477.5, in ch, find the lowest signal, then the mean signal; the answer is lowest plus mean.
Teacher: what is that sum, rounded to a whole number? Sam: 290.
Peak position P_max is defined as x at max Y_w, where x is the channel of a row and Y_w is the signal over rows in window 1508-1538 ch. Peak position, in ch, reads 1520.0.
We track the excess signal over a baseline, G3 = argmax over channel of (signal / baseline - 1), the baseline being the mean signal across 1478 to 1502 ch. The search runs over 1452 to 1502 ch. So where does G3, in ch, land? 1460.0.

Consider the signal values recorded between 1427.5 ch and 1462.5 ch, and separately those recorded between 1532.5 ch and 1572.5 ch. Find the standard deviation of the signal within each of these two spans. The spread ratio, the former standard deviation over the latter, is 0.17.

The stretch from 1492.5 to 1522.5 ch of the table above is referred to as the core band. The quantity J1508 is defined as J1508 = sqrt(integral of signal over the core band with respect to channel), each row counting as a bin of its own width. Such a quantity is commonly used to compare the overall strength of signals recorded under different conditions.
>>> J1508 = 67.5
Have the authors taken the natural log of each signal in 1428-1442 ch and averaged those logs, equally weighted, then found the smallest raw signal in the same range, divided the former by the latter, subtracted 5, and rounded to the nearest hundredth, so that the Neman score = -4.97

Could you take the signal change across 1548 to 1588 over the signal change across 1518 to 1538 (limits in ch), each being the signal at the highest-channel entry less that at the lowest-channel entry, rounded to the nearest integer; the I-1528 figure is 0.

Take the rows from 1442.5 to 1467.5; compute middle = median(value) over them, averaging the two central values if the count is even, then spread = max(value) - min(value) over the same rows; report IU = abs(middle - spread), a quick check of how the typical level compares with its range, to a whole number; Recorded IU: 137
